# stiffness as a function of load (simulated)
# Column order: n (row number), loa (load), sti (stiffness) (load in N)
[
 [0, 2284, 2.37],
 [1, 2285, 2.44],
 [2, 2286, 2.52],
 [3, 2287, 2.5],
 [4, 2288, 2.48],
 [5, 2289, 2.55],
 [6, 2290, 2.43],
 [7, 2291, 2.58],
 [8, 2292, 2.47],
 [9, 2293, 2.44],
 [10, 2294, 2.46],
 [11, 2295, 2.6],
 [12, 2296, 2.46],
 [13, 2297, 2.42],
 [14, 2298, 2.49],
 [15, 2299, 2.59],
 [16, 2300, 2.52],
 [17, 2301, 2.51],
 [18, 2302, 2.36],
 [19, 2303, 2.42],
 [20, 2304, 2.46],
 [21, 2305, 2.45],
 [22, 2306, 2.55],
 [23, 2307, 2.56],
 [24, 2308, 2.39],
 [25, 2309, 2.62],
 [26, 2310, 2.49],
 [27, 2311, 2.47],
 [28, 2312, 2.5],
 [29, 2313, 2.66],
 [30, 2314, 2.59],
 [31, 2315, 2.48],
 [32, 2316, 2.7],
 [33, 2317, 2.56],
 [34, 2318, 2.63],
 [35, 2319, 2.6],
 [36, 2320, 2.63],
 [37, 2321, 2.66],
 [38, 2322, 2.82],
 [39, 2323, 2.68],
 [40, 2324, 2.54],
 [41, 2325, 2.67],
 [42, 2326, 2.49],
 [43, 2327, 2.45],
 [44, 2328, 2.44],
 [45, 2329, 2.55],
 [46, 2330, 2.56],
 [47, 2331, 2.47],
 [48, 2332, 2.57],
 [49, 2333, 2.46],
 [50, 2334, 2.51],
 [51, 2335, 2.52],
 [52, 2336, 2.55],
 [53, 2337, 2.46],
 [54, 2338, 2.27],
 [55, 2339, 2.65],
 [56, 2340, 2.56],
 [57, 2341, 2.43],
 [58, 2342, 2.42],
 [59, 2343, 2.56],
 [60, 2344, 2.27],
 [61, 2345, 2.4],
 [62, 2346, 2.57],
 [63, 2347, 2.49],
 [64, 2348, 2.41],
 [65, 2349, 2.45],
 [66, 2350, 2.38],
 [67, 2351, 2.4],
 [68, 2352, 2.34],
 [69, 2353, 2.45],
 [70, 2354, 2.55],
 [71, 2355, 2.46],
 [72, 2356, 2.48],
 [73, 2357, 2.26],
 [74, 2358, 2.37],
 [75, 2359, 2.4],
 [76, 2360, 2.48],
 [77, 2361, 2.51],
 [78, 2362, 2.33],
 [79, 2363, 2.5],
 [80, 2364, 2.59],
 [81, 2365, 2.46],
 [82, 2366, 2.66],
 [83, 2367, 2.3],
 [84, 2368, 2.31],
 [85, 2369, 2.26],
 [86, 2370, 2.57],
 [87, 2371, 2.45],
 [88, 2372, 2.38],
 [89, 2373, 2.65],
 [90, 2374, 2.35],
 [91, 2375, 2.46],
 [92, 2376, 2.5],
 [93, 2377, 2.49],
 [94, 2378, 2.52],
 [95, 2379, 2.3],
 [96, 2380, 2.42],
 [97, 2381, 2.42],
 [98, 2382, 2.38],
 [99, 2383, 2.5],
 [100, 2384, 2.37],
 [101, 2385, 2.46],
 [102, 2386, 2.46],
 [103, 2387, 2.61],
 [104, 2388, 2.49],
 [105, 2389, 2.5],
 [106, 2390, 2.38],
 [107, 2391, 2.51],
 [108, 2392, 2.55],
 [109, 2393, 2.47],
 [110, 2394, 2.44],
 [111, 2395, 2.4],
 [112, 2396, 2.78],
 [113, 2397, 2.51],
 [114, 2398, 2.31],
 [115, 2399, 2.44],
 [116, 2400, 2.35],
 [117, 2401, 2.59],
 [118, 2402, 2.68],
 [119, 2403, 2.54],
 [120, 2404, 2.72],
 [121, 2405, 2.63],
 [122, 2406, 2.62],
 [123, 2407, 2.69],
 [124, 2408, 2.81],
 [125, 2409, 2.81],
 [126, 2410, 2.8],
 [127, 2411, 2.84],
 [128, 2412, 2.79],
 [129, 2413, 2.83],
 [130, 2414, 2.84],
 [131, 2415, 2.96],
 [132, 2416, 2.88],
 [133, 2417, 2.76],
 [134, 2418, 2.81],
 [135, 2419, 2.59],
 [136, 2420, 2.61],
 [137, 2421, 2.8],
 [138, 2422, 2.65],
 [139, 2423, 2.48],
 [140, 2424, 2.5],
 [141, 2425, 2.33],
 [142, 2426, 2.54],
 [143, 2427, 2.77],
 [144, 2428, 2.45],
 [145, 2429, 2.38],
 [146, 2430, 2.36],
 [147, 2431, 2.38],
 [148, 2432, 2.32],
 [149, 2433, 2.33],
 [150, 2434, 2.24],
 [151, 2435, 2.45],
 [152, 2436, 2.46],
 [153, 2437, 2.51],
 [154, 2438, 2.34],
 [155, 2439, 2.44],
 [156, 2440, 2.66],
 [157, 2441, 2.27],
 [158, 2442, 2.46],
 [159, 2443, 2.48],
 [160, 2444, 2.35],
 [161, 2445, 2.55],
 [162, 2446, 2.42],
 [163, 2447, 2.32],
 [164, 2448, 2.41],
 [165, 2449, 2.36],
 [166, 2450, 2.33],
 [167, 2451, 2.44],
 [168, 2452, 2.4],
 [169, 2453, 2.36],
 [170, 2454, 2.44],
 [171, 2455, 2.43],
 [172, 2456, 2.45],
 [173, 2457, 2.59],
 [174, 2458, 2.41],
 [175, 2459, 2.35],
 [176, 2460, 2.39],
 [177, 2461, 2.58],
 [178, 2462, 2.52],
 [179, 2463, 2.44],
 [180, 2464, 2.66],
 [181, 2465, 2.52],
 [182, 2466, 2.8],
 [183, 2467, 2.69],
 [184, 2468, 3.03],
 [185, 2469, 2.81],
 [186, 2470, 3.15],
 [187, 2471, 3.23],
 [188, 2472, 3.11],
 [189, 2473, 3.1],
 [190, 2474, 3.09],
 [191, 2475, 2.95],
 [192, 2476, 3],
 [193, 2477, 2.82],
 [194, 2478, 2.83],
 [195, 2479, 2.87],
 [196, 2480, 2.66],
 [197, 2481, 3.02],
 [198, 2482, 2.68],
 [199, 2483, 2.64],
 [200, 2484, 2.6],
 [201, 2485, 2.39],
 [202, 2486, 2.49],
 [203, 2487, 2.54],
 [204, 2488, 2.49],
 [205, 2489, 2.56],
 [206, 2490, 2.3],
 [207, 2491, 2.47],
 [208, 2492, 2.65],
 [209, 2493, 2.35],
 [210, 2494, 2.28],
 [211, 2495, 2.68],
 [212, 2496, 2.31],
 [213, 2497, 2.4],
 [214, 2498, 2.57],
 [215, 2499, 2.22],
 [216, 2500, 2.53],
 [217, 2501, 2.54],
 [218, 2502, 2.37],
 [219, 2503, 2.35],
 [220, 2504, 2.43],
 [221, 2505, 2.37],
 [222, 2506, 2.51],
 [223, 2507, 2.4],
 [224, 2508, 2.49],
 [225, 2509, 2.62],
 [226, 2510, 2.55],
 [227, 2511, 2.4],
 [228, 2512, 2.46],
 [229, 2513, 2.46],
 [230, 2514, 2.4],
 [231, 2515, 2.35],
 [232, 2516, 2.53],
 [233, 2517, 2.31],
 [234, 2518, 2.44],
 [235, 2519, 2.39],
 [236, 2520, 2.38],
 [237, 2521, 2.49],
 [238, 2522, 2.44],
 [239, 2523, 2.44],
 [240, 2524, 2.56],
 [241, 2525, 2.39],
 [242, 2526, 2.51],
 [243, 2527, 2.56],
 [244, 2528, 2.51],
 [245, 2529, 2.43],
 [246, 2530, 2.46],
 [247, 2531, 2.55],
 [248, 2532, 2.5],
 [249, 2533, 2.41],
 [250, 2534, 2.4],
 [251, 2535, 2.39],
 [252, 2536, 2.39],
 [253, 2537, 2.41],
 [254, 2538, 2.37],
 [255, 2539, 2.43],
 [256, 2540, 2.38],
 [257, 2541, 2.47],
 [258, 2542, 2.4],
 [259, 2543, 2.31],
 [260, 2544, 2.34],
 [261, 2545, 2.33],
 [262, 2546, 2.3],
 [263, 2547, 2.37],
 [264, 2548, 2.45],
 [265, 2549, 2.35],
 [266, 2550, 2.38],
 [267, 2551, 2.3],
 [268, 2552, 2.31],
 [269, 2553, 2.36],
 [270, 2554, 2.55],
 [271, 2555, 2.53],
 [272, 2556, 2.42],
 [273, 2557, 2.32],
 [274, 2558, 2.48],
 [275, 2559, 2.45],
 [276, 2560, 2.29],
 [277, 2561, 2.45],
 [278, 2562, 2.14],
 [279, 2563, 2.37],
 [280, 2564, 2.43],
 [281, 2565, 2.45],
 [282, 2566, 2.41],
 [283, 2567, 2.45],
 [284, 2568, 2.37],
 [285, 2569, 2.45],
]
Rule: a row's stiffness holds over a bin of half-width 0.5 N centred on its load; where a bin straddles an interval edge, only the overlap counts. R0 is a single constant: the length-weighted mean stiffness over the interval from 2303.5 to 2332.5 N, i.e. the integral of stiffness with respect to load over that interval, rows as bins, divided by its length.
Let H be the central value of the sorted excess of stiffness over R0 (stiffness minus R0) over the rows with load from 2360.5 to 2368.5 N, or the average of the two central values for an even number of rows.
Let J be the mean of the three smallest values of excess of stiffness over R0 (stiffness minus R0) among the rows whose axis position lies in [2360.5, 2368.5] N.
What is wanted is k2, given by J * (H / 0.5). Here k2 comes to 0.039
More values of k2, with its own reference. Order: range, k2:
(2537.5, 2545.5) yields 0.086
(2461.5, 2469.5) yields -0.015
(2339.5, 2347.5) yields 0.039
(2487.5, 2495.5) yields 0.040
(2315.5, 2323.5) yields 0.006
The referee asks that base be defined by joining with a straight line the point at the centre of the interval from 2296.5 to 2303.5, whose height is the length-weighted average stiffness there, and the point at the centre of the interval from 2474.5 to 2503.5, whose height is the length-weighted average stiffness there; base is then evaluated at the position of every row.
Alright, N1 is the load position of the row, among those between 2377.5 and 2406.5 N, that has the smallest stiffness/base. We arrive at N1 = 2379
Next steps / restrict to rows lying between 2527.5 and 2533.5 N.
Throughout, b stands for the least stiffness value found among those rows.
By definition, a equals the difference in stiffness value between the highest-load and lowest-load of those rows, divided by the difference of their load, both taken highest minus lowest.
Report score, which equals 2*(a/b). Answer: -0.02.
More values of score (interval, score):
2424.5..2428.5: 0.03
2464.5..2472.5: 0.07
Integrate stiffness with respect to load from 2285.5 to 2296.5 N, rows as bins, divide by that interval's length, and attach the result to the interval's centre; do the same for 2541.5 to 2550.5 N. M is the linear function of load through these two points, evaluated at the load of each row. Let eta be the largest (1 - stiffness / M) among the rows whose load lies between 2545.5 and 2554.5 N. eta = 0.02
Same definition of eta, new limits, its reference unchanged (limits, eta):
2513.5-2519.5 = 0.03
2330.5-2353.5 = 0.08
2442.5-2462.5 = 0.04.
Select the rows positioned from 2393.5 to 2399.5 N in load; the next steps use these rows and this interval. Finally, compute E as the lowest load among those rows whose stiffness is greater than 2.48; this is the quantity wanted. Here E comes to 2396 N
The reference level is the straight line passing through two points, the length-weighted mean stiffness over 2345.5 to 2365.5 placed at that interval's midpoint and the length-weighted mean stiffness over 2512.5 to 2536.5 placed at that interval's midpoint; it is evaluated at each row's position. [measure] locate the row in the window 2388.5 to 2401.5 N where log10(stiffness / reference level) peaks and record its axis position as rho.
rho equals 2396 N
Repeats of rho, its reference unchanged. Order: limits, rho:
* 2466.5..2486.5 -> 2471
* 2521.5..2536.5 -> 2524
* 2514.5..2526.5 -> 2524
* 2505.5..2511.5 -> 2509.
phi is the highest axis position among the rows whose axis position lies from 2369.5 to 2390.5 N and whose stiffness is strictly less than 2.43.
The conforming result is 2390 N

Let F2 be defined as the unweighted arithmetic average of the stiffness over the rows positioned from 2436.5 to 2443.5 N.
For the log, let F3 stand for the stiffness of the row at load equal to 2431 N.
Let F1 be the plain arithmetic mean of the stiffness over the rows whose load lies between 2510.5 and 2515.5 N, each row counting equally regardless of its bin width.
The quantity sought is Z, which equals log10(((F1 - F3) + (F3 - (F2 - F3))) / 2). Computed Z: 0.069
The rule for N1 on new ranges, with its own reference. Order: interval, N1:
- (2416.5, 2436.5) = 2434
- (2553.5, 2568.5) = 2562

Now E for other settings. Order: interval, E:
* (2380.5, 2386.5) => 2383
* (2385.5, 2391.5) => 2387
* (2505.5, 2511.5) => 2506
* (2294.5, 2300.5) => 2295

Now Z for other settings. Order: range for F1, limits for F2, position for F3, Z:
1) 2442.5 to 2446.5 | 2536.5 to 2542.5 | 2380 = 0.090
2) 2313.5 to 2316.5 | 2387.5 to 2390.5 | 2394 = 0.109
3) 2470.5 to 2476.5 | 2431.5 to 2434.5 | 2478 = 0.257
